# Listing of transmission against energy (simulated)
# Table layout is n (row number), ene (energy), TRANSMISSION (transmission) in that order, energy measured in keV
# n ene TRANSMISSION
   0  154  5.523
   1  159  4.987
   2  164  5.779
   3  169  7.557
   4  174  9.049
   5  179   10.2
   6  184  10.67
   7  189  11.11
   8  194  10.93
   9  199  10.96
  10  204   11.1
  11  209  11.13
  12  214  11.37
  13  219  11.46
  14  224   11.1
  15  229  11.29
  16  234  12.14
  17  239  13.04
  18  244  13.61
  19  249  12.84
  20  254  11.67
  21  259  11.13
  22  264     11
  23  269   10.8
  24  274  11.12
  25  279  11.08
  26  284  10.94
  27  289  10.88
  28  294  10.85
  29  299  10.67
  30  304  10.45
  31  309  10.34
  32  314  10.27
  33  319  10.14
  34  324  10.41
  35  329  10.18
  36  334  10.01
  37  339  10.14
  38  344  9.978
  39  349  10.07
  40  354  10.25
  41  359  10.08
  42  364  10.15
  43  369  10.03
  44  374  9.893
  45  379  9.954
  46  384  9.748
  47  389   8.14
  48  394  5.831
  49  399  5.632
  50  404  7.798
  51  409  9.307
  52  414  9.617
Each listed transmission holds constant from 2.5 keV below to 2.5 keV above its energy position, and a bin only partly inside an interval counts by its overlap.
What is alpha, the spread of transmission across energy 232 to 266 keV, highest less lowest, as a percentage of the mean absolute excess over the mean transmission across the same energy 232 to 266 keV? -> 318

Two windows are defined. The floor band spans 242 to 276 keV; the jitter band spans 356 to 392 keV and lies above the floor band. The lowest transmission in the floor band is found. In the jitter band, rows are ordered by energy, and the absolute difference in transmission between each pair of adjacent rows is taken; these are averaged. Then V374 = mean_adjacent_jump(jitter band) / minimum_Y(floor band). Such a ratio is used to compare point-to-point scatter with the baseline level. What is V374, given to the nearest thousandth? 0.034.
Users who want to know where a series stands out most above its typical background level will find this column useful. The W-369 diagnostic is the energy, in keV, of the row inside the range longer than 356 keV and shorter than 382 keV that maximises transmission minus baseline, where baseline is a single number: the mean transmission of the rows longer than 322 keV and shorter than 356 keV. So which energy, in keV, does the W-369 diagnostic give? 364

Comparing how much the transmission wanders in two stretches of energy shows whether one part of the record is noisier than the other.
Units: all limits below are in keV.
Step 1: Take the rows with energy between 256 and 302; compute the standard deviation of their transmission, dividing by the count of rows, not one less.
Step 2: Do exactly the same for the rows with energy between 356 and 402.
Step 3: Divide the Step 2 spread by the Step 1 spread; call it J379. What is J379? 12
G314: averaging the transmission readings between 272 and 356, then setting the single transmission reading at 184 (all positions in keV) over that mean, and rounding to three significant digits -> 1.02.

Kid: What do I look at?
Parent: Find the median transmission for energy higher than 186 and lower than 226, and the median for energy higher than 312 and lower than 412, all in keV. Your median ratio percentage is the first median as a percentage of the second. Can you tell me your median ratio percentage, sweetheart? 110.8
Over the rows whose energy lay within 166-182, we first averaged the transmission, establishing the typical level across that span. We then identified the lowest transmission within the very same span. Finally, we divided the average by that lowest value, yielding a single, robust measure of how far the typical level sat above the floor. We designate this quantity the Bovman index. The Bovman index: 1.18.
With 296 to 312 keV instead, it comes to 1.01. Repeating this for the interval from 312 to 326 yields 1.01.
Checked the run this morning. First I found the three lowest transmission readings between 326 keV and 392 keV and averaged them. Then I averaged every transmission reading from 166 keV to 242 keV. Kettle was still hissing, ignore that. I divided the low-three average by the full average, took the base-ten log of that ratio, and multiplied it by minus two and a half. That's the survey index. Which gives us 0.2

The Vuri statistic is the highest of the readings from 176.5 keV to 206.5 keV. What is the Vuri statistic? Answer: 11.11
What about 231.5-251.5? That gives 13.61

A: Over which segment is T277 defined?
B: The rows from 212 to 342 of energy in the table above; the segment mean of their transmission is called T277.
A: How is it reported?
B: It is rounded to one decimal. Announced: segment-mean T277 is 11.1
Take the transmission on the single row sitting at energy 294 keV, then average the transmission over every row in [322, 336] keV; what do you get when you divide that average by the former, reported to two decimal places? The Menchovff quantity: 0.94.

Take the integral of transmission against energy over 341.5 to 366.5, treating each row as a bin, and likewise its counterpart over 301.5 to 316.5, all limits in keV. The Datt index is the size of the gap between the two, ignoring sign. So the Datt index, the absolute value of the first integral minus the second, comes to 97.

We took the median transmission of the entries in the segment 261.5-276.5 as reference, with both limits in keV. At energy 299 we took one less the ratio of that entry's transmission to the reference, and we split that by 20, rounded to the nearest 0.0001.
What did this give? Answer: 0.0015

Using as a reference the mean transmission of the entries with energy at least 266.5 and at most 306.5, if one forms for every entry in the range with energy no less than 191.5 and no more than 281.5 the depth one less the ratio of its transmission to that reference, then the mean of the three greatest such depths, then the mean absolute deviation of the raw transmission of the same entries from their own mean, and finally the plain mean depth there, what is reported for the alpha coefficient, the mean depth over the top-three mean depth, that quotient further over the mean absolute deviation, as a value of 23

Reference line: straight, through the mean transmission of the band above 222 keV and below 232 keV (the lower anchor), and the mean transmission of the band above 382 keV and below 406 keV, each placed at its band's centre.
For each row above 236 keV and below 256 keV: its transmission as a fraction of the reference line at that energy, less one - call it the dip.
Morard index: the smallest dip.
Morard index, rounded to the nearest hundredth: 0.10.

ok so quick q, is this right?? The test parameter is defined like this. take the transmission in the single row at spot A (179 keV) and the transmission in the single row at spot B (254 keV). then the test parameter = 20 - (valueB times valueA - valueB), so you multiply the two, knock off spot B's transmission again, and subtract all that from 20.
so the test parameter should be -87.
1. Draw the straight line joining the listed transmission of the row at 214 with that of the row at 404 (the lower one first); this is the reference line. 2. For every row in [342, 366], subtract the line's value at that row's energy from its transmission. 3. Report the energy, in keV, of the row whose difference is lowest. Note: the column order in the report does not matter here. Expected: 344 keV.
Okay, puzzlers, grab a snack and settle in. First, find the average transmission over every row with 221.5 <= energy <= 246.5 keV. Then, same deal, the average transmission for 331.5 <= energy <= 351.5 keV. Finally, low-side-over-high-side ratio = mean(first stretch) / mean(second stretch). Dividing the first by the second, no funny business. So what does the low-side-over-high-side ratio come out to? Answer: 1.22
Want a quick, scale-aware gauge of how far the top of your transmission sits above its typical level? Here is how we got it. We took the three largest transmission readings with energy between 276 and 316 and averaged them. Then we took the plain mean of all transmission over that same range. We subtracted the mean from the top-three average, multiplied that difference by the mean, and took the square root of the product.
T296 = 1.7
